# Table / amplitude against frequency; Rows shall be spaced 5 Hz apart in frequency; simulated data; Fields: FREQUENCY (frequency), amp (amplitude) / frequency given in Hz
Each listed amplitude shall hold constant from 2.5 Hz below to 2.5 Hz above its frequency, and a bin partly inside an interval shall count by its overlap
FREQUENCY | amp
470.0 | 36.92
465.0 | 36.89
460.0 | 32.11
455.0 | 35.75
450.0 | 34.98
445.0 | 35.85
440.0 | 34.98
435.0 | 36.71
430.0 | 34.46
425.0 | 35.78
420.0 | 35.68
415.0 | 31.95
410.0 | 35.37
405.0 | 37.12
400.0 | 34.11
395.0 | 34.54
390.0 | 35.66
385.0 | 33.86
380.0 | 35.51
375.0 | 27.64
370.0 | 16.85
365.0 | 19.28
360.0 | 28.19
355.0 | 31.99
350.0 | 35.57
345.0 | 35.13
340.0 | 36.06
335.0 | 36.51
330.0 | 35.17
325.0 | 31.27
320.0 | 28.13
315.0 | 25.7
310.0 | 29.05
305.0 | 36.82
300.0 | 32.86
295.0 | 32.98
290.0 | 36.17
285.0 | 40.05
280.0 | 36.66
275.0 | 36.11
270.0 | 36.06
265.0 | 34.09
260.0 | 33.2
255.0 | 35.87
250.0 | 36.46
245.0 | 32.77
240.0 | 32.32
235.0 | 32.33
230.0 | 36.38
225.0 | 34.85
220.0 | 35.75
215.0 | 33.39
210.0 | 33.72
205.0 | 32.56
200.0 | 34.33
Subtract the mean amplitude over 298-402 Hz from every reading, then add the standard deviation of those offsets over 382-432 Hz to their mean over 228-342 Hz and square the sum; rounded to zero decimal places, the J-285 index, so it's 16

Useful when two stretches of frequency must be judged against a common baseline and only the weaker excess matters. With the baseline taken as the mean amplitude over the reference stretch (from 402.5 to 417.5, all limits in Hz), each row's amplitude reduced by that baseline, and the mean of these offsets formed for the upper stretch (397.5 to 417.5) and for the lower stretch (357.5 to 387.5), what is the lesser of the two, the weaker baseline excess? -7.9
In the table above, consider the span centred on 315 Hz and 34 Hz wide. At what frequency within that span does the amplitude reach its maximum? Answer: 305.0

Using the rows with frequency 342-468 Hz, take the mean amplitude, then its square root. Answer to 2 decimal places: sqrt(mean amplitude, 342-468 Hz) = 5.75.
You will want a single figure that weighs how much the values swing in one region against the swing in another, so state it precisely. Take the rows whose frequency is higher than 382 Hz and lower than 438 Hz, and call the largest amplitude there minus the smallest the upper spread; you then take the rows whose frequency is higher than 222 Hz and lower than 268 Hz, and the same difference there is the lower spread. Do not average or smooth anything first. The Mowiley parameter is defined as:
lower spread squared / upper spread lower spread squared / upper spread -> 3.3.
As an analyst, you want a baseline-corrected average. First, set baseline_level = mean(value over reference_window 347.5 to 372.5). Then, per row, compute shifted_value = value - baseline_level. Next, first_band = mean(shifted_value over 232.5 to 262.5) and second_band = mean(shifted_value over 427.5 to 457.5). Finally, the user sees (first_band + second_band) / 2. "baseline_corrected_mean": 8.3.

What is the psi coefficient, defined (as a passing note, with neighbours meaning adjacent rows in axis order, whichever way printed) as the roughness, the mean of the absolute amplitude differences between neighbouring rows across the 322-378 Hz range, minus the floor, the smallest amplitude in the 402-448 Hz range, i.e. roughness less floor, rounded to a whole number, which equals -28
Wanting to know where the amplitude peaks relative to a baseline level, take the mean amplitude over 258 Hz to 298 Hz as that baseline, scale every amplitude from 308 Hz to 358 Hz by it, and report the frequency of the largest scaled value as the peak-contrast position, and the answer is 335.0 Hz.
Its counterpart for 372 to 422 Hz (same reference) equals 405.0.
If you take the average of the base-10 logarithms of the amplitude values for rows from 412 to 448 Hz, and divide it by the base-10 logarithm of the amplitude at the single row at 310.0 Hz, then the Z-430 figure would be 1.056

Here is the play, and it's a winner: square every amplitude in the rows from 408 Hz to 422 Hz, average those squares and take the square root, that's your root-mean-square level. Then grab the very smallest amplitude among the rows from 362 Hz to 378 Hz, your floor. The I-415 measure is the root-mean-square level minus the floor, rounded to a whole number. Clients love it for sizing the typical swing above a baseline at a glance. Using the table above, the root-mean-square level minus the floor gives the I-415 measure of 18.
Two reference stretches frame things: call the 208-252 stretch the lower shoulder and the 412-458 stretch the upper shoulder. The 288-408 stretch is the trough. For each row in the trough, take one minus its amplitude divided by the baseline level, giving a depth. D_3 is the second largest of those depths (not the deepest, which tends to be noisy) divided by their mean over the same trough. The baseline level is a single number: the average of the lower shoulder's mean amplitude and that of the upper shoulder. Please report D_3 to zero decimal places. 6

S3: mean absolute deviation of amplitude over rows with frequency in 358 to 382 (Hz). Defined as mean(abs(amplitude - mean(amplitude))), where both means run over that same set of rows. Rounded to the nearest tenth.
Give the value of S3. 5.9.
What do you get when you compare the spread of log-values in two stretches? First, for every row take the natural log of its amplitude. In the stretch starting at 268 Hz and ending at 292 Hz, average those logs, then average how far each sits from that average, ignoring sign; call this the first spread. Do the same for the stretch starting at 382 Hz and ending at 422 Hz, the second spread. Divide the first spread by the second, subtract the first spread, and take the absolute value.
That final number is 0.9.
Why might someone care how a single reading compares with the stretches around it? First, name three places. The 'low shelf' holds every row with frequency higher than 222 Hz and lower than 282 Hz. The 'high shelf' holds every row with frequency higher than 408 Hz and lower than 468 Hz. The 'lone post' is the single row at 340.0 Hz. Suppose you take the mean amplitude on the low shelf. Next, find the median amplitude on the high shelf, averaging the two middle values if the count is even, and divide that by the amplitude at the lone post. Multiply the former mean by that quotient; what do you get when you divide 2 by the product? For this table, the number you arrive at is 0.0584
